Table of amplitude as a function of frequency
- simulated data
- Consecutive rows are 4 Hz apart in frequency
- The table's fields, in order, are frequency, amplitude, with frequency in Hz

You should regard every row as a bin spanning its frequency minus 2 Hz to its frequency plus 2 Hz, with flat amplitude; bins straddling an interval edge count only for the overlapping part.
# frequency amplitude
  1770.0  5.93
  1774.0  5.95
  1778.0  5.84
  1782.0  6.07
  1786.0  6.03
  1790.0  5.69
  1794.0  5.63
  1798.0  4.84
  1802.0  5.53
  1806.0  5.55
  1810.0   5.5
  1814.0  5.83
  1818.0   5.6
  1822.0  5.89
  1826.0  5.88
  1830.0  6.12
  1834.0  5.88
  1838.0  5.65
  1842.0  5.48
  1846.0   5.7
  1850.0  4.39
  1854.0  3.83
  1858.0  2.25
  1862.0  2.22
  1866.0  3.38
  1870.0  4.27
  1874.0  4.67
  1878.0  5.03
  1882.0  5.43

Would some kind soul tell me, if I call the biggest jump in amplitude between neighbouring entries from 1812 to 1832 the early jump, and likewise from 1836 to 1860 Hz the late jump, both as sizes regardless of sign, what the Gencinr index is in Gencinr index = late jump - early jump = 1.3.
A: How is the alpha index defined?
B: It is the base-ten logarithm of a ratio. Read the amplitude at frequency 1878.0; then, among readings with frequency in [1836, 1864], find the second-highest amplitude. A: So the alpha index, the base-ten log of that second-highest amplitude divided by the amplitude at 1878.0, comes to 0.050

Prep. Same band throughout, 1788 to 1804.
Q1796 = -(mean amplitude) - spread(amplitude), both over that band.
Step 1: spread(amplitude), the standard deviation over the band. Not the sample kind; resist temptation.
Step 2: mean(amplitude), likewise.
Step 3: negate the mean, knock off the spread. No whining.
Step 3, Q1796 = -5.8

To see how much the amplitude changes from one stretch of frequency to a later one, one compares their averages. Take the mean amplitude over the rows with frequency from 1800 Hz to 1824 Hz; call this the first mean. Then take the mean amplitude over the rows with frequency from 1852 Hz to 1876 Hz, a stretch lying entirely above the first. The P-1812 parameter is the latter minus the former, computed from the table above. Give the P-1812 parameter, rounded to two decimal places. -2.21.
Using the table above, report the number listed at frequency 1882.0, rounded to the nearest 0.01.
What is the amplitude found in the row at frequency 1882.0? 5.43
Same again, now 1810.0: 5.50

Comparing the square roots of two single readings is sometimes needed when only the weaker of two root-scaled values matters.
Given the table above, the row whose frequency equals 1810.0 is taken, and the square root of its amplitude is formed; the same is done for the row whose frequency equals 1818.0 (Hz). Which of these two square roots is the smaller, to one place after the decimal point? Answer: 2.3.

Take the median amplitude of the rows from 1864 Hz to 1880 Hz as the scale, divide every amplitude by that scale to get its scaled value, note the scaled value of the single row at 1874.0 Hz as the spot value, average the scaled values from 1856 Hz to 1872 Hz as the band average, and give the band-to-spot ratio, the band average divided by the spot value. 0.6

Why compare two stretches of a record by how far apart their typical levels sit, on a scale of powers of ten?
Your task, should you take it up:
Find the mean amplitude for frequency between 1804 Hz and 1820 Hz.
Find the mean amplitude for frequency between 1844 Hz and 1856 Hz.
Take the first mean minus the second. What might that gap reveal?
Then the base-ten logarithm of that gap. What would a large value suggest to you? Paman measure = 0.0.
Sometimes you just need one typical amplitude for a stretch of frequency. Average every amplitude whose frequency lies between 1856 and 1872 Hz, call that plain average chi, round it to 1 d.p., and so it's 3.0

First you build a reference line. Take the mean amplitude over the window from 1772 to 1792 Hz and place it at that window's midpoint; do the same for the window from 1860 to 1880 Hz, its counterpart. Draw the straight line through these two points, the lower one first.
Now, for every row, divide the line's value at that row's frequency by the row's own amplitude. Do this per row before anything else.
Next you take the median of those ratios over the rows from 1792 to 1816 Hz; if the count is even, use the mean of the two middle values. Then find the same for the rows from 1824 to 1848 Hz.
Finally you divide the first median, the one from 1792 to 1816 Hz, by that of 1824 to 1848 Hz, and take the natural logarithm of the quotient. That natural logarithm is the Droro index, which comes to 0.2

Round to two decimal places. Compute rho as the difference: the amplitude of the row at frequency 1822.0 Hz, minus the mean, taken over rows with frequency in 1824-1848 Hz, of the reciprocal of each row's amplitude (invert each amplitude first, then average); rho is 5.72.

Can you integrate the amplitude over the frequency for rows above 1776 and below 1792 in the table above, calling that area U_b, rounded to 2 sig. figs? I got 95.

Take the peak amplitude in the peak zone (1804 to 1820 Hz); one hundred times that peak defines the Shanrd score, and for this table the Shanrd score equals 583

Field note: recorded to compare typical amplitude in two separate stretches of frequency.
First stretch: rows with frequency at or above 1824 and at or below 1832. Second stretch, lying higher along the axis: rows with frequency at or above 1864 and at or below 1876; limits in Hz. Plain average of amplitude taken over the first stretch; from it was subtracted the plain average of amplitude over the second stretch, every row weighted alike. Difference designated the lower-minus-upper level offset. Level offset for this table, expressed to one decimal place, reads 1.9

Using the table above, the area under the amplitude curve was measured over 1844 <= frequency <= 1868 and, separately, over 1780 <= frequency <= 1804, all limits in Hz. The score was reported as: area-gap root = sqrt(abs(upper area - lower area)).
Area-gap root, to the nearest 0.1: 6.9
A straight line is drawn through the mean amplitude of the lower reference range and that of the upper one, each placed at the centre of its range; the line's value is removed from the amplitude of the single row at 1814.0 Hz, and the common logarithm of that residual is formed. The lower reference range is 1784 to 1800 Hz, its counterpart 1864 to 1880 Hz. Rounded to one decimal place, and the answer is -0.2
